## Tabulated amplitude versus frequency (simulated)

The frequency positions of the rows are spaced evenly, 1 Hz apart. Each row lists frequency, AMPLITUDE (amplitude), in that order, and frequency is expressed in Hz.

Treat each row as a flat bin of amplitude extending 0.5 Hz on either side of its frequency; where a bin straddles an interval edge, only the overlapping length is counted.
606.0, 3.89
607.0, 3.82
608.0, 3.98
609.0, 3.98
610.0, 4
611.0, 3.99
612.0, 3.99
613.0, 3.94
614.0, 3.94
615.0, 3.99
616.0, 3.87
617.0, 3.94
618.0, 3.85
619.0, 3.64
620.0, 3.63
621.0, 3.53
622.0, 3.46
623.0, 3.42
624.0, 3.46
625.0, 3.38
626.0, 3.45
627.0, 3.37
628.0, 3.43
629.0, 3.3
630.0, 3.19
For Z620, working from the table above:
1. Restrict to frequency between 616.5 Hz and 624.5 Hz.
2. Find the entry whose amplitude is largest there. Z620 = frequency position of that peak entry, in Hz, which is 617.0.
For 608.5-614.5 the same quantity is 610.0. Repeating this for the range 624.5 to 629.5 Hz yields 626.0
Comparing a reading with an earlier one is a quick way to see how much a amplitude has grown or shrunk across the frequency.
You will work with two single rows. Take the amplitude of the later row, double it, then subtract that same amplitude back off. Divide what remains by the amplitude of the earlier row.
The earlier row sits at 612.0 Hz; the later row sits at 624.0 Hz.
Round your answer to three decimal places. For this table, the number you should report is 0.867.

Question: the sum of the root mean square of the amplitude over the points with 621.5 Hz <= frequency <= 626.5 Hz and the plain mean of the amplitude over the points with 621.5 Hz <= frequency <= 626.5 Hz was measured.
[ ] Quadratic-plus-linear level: 6.87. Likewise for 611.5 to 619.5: 7.79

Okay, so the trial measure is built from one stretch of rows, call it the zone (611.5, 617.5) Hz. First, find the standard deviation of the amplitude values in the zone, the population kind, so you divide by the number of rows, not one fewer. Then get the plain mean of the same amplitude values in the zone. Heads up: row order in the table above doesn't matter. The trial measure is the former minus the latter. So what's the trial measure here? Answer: -3.9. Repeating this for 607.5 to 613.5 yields -4.0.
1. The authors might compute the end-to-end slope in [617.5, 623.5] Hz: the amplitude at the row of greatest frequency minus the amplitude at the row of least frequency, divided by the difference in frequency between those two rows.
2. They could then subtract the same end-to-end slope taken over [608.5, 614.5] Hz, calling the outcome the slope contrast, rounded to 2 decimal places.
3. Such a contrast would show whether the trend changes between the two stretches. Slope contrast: -0.08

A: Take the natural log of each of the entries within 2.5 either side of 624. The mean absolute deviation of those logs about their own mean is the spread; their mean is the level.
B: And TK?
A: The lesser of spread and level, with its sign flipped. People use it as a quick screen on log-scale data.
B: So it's -0.0079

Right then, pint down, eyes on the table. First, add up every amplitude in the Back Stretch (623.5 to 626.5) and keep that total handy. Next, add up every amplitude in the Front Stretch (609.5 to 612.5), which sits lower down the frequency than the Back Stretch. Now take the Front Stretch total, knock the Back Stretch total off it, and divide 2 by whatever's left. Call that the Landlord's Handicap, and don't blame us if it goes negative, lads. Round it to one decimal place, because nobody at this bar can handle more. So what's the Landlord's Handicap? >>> 1.2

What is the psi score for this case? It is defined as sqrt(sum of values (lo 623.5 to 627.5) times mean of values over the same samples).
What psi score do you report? 6.8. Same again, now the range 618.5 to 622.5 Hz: 7.1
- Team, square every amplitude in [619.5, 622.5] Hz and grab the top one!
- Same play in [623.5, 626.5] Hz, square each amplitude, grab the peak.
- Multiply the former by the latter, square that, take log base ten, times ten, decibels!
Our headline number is 44.0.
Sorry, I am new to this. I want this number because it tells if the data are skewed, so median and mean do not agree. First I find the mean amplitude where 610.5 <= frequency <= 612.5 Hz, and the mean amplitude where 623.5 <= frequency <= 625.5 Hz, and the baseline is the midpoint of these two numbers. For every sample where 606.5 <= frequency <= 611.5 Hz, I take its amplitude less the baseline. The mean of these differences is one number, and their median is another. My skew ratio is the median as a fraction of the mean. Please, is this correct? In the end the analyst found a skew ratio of 1.10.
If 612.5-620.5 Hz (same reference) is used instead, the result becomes 1.38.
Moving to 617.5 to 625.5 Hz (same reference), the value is 1.32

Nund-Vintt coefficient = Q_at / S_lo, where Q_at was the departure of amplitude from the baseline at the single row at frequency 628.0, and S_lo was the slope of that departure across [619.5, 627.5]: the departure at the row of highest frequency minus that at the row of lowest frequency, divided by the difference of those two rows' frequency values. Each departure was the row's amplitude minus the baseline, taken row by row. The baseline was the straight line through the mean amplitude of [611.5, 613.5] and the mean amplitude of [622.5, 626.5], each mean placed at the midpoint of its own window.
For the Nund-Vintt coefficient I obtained 21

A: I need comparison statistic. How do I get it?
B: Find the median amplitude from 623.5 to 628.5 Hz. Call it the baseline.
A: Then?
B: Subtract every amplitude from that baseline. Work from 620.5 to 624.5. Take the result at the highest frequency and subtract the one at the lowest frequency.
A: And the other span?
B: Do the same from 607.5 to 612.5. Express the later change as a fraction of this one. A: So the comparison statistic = -7.0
